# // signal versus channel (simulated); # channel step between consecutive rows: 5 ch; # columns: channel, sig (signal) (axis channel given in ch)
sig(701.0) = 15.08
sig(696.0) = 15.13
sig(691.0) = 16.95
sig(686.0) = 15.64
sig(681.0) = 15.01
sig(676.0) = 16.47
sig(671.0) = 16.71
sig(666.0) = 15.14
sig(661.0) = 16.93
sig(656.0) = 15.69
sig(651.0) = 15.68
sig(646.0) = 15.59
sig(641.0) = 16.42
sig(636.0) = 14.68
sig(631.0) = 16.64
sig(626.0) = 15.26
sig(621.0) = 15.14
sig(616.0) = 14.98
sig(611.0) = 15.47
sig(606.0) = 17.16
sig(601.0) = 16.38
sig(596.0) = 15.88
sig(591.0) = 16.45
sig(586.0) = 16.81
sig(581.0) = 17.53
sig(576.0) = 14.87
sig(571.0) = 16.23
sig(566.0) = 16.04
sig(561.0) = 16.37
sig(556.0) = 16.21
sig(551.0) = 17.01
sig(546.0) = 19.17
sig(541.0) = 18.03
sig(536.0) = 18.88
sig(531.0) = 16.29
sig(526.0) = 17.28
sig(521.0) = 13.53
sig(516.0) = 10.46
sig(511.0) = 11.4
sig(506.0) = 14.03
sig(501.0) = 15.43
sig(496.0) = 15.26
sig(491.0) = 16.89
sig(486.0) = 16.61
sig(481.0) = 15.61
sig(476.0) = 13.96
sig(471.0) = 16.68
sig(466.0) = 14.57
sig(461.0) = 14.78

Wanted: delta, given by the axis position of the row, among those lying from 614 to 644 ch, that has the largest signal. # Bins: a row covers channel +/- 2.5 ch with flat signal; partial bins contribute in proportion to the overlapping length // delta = 631.0 ch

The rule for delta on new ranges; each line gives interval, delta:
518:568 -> 546.0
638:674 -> 661.0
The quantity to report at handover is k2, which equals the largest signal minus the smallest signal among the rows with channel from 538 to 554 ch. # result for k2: 2.16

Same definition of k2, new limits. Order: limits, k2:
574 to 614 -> 2.66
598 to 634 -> 2.18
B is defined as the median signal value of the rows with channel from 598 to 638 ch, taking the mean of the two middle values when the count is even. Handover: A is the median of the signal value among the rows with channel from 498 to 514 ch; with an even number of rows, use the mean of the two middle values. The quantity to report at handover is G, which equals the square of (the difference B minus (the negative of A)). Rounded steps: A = 14.0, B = 15.4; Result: 864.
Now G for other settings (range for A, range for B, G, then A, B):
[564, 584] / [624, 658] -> 1012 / 16.1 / 15.7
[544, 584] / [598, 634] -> 1009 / 16.3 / 15.5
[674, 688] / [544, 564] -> 1045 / 15.6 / 16.7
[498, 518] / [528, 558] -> 914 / 12.7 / 17.5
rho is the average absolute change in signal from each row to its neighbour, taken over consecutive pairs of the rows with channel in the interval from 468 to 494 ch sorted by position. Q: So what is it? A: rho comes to 1.41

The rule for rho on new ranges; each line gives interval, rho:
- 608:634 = 0.54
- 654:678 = 1.21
